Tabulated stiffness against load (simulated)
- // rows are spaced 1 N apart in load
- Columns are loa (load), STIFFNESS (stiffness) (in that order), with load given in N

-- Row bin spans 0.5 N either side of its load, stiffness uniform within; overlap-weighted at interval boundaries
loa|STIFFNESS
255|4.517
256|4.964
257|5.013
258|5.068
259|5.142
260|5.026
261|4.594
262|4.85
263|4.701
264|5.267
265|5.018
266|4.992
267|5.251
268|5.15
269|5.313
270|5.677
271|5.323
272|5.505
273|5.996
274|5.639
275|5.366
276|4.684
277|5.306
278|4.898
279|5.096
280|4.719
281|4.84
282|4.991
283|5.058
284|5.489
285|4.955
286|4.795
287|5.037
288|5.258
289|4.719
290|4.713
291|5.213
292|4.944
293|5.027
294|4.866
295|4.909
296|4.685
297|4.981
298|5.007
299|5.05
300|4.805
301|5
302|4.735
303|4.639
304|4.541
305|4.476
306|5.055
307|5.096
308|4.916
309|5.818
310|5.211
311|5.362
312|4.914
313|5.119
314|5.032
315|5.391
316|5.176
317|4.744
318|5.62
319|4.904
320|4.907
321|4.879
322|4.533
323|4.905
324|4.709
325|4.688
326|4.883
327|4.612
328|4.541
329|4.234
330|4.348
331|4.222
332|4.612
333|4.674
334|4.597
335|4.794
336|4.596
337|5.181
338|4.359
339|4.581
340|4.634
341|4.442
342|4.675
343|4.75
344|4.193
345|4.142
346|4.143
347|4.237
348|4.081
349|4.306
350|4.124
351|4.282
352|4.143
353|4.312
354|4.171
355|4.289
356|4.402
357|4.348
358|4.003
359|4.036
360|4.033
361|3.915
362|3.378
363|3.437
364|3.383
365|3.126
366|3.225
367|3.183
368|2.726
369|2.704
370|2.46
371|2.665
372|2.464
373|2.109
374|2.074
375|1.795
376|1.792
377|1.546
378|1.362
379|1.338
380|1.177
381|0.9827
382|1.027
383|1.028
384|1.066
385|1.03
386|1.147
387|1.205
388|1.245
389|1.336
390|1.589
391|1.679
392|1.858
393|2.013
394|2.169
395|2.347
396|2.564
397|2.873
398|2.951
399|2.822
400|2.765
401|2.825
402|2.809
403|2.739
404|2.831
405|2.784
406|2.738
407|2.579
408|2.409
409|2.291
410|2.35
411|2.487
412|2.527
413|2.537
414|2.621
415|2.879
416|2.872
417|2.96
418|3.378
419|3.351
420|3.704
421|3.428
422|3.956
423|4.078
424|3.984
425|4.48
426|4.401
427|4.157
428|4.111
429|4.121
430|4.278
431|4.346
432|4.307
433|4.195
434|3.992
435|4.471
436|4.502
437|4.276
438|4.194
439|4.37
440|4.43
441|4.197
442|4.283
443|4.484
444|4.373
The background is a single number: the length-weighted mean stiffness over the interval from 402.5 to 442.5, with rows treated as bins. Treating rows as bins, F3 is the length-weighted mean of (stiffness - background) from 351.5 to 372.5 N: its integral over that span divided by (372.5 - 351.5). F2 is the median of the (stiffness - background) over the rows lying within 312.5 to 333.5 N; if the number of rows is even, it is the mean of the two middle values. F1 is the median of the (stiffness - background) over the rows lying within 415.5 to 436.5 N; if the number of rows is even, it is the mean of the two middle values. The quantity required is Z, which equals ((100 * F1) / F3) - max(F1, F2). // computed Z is -2501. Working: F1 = 0.55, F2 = 1.2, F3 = 0.0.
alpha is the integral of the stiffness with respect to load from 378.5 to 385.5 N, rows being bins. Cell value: 8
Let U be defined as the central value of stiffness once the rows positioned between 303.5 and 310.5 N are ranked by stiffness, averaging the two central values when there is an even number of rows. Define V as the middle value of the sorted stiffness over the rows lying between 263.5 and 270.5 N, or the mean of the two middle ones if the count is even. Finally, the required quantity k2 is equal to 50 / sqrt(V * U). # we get 10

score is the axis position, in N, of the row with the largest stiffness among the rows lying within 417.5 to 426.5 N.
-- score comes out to 425 N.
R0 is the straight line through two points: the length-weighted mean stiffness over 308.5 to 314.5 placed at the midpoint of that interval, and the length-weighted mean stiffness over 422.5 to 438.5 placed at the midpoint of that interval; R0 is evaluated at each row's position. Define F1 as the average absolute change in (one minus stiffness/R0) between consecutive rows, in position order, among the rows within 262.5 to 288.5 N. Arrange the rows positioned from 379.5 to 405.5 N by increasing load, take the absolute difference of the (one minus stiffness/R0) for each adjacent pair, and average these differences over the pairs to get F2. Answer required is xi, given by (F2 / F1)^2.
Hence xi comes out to 0.2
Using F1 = 0.055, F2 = 0.024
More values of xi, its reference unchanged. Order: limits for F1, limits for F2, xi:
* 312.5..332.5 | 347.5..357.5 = 0.3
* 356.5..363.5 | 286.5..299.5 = 1.0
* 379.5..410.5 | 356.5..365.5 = 2.2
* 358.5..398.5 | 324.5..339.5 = 2.6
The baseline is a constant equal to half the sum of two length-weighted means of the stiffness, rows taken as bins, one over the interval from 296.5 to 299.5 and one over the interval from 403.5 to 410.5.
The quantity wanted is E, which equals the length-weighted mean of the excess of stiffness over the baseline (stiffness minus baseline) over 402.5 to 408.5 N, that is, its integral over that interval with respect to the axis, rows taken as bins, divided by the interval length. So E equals -1.1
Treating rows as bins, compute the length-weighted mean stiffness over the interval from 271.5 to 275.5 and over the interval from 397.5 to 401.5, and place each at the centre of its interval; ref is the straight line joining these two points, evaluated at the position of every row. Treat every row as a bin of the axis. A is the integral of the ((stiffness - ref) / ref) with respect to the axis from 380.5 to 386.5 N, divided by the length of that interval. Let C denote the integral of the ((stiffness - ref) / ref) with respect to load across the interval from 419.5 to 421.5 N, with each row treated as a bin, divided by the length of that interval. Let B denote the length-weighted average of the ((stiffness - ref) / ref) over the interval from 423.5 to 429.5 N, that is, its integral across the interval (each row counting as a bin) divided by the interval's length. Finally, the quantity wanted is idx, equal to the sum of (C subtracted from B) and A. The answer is -0.3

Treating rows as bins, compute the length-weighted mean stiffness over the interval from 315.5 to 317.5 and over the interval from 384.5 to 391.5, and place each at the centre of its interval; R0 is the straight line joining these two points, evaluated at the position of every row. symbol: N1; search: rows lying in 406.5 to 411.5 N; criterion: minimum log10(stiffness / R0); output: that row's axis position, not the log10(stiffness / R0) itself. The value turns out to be 407 N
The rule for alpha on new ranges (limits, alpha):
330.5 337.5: 33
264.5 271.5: 37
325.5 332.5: 31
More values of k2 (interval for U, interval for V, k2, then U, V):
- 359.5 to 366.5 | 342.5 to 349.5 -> 13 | 3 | 4.2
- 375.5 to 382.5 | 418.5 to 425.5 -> 22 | 1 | 4.0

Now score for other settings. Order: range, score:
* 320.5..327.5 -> 323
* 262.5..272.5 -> 270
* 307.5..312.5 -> 309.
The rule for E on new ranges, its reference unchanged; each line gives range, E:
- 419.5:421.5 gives -0.2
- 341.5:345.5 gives 0.6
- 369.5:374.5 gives -1.4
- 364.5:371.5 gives -0.9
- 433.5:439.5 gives 0.5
